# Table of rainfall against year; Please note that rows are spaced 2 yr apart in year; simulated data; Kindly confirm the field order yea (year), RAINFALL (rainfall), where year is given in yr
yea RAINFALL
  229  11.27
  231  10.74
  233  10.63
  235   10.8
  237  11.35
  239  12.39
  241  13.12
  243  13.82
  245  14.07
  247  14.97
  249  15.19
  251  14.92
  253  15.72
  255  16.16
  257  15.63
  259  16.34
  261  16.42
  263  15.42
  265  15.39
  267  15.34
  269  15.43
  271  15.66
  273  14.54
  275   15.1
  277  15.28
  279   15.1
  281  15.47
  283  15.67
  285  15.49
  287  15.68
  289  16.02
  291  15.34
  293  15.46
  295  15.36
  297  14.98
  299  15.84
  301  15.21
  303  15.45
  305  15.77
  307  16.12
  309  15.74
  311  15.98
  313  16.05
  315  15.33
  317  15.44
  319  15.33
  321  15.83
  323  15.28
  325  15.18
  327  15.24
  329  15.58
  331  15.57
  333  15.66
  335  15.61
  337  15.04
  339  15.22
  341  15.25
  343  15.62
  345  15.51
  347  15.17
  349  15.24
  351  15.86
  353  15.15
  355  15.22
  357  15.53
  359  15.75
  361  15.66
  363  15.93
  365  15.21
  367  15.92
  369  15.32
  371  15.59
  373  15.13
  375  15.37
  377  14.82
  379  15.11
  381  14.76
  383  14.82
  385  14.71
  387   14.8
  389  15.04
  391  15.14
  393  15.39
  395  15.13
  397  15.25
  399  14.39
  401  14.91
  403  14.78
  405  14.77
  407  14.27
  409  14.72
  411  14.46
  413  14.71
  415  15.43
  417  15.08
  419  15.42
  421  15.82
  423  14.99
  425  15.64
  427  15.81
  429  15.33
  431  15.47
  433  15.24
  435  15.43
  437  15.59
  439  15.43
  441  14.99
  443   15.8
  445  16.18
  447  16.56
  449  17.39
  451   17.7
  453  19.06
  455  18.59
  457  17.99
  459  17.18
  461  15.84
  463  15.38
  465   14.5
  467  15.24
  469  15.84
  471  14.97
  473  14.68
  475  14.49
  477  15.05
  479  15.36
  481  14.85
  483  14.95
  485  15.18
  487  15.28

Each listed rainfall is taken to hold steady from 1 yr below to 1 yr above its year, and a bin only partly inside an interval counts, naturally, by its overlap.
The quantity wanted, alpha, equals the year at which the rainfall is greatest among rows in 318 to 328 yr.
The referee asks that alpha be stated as 321 yr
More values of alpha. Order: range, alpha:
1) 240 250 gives 249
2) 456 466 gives 457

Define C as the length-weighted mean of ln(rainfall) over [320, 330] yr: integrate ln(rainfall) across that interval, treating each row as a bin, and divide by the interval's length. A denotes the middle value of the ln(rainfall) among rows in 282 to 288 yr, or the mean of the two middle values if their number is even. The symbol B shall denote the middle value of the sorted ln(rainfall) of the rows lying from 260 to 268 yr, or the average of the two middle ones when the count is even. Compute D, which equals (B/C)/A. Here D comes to 0.363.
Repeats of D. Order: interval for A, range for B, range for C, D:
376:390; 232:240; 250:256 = 0.325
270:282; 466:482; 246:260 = 0.363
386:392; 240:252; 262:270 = 0.361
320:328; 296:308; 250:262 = 0.365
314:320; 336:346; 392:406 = 0.369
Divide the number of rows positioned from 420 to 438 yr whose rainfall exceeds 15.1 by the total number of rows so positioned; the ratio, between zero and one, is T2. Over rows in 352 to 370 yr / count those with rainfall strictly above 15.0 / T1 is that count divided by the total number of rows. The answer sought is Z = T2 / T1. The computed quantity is 0.89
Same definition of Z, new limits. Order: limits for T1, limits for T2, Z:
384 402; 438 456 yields 1.60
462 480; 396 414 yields 0.20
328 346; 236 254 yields 0.22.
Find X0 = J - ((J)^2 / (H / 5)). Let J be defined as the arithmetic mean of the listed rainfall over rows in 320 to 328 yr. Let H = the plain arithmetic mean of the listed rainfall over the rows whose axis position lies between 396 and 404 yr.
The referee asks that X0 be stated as -64.4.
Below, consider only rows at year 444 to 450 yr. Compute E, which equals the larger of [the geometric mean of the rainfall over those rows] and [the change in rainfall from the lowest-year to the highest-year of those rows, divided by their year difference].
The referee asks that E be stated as 16.7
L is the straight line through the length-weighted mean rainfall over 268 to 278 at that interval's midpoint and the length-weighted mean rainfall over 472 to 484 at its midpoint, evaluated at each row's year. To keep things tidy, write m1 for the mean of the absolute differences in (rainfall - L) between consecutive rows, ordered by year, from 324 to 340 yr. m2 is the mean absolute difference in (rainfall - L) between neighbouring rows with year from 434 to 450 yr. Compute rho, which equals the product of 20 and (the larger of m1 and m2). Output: 9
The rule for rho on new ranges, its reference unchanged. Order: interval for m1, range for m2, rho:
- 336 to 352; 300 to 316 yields 7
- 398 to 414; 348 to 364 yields 7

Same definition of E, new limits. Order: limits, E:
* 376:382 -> 14.9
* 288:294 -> 15.6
